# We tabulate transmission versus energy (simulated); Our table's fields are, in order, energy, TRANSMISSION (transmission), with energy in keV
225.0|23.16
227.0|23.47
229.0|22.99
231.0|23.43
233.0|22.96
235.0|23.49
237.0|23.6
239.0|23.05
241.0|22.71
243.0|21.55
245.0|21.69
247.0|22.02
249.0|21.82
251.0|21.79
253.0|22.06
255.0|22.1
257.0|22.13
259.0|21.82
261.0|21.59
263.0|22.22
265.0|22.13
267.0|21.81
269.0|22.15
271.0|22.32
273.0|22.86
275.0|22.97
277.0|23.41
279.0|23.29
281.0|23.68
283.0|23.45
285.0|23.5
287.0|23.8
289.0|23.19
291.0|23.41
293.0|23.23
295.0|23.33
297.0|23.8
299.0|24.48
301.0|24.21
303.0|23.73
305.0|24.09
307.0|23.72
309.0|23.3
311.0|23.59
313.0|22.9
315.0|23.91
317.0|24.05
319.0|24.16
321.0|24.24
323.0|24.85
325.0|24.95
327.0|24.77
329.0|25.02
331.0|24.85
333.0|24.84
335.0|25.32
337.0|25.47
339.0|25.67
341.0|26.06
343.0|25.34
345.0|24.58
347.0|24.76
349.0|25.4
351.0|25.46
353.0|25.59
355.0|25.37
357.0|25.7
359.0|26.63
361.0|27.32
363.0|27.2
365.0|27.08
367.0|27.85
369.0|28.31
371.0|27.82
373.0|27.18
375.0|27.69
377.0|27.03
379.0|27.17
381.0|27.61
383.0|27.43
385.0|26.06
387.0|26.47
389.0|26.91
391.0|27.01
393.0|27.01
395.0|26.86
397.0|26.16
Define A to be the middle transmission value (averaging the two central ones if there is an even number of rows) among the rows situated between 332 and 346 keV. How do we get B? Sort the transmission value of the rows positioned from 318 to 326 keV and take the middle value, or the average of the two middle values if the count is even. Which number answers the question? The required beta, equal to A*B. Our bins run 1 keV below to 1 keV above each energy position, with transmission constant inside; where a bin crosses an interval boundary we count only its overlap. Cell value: 622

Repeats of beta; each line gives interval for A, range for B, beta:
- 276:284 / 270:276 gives 536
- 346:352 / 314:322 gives 612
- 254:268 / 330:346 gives 560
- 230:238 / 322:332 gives 583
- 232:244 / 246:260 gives 507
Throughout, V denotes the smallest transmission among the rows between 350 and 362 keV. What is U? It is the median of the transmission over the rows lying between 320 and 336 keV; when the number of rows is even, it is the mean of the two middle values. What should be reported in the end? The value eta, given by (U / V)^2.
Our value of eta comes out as 1.0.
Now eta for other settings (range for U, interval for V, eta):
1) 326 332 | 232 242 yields 1.2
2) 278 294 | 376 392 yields 0.8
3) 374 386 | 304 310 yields 1.4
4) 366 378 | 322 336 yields 1.3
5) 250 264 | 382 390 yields 0.7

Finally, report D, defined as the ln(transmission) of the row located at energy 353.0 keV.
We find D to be 3.24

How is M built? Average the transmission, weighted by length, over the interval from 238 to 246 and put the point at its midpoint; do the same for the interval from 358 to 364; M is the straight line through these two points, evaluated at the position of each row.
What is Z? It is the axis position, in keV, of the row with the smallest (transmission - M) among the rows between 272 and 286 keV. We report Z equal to 273.0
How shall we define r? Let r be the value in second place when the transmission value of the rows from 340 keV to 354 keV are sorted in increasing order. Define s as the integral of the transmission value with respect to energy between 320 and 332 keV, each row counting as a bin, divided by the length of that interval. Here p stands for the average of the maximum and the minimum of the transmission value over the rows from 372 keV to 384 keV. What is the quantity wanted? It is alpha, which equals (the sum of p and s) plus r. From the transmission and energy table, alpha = 77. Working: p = 27.4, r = 24.76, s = 24.8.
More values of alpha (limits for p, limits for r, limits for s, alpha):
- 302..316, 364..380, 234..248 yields 73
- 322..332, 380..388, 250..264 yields 73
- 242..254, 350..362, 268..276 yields 70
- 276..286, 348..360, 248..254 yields 71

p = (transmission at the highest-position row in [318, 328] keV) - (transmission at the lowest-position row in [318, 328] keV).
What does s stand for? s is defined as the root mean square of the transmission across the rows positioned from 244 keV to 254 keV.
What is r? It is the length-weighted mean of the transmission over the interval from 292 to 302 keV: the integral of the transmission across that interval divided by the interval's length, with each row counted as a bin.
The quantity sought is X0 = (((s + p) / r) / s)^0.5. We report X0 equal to 0.208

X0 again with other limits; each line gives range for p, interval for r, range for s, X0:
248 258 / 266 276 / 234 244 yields 0.213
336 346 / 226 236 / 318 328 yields 0.204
